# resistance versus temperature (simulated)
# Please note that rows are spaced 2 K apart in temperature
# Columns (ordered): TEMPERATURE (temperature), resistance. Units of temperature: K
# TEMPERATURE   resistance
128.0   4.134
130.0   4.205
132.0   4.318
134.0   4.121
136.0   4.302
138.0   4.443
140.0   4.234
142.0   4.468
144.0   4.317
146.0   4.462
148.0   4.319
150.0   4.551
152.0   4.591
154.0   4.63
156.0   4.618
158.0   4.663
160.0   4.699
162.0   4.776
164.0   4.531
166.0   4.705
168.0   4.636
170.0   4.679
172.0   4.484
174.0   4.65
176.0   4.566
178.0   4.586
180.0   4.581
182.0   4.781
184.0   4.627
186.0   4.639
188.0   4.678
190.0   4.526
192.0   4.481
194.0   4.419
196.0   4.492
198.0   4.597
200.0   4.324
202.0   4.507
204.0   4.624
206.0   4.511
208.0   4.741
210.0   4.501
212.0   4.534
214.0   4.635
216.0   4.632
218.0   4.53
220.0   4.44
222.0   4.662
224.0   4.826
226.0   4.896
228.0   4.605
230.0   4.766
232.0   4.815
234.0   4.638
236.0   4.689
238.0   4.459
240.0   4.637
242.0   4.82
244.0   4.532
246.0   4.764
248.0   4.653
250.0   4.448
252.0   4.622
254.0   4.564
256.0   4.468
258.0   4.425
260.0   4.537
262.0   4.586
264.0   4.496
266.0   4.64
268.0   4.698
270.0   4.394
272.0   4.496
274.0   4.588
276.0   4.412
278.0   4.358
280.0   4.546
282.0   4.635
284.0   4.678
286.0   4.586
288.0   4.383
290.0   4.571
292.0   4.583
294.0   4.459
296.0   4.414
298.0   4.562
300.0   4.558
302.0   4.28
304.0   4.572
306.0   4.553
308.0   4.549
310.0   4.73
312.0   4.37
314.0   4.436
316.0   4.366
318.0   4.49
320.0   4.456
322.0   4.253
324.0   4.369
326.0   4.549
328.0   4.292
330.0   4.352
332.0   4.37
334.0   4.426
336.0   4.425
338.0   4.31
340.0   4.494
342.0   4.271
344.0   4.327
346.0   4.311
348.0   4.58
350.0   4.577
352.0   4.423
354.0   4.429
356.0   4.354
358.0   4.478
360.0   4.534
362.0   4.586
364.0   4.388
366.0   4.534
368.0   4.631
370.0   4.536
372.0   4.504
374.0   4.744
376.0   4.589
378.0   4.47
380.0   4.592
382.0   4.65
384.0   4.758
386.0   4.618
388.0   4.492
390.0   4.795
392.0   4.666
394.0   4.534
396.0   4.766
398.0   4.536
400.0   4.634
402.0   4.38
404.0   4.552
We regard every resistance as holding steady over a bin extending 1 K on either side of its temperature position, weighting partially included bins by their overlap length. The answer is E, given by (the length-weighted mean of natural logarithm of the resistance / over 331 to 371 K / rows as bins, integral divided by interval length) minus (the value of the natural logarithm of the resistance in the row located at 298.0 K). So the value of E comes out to -0.025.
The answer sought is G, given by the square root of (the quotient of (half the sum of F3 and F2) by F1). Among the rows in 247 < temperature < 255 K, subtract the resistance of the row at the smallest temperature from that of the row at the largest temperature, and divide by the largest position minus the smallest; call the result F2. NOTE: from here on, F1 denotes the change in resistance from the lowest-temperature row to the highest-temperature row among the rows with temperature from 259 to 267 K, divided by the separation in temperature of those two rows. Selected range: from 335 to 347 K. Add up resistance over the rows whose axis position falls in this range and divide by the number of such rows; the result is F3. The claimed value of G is 11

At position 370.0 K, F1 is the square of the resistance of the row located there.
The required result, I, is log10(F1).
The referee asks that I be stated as 1.31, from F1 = 21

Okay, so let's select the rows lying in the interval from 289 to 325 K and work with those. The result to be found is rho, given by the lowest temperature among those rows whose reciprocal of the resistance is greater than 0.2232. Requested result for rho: 294.0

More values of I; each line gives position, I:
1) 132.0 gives 1.27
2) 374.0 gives 1.35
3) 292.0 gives 1.32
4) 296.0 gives 1.29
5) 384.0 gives 1.35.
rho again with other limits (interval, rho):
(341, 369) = 342.0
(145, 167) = 146.0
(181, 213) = 194.0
